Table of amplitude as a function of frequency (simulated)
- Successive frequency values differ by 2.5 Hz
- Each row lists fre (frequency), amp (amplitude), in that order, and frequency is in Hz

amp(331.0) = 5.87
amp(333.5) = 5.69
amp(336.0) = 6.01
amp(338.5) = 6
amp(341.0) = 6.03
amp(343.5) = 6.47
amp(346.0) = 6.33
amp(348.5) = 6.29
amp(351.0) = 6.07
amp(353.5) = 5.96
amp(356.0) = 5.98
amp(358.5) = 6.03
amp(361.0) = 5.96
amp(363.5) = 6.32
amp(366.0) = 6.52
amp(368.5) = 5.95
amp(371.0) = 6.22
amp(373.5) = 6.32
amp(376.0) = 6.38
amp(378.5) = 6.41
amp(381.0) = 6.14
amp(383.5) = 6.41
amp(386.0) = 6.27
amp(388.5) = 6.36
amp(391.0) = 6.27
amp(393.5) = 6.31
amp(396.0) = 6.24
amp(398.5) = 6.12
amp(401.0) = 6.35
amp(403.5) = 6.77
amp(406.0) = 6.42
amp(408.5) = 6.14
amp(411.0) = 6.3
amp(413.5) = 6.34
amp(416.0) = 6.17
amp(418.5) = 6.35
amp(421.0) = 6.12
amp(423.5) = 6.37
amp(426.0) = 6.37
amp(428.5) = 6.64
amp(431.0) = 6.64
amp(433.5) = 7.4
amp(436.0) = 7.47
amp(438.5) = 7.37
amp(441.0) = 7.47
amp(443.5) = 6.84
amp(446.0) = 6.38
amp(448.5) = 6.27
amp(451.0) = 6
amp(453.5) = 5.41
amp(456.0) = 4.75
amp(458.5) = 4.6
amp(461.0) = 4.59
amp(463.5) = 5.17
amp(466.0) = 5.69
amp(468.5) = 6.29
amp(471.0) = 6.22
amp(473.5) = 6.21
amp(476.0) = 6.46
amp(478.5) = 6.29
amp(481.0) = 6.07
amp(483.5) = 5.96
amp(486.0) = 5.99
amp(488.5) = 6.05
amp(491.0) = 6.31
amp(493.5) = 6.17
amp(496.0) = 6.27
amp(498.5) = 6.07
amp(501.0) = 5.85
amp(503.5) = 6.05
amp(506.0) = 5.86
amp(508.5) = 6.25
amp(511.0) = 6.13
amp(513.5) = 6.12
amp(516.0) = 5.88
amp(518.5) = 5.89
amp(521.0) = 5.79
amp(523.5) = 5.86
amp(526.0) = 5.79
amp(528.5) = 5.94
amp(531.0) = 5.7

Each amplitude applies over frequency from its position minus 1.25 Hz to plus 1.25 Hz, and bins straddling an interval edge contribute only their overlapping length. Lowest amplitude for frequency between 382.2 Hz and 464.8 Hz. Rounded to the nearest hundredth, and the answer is 4.59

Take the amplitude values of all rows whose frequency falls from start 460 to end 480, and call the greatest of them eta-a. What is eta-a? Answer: 6.46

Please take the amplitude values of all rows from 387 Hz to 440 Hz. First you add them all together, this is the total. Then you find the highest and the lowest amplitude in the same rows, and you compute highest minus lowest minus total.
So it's -135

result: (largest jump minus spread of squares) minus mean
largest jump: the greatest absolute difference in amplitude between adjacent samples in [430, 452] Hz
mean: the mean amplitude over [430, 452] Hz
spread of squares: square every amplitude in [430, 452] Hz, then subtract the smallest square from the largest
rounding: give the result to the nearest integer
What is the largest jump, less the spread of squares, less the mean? -26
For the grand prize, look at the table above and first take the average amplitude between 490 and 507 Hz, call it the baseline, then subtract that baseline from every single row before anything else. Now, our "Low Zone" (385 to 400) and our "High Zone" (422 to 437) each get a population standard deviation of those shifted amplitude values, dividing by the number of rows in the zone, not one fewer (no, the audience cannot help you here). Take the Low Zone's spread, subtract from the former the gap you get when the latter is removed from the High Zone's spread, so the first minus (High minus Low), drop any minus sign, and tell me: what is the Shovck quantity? 0.30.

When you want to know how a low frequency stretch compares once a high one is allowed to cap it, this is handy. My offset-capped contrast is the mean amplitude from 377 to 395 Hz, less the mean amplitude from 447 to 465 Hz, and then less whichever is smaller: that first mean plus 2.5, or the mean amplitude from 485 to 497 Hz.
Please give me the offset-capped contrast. -5.1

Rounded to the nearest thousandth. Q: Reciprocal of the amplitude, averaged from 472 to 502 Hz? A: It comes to 0.163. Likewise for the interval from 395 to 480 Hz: 0.162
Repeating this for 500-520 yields 0.167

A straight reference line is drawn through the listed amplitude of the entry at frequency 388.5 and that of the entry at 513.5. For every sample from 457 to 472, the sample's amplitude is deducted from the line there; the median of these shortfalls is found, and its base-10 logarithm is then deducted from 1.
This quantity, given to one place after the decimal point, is 1.1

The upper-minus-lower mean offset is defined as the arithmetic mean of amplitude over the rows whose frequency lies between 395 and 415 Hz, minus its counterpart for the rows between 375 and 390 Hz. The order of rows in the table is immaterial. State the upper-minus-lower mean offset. 0.0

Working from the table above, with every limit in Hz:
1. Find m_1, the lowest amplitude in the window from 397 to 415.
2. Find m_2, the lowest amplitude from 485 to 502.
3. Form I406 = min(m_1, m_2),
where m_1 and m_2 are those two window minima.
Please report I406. 5.85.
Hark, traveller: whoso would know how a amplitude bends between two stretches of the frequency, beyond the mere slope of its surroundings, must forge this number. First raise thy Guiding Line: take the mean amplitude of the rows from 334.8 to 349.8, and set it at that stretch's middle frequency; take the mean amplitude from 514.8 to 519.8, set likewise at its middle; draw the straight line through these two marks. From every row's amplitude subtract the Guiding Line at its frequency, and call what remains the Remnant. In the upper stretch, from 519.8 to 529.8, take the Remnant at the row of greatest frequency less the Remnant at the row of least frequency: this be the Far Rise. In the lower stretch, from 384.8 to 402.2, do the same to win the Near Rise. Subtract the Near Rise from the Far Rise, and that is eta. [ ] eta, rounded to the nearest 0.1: 0.1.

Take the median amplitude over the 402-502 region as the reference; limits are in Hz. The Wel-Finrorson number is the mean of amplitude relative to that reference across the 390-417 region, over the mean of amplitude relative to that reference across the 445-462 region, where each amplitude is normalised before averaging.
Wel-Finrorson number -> 1.16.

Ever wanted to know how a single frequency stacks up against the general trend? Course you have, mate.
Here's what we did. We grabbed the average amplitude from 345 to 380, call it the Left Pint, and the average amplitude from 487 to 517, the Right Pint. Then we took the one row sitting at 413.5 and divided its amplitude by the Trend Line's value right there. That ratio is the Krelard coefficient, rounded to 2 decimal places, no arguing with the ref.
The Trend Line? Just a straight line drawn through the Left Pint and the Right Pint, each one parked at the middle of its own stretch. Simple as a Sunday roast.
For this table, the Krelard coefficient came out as 1.03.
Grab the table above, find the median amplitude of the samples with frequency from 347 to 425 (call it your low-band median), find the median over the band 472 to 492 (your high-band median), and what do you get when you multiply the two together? 38.6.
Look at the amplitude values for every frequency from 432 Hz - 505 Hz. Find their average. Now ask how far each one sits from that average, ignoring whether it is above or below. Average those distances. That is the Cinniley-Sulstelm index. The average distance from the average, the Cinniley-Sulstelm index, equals 0.52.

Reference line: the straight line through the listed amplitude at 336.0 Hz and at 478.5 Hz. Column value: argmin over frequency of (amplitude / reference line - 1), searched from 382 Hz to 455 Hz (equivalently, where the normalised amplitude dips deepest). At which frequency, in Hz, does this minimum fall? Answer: 453.5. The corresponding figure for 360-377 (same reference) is 368.5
